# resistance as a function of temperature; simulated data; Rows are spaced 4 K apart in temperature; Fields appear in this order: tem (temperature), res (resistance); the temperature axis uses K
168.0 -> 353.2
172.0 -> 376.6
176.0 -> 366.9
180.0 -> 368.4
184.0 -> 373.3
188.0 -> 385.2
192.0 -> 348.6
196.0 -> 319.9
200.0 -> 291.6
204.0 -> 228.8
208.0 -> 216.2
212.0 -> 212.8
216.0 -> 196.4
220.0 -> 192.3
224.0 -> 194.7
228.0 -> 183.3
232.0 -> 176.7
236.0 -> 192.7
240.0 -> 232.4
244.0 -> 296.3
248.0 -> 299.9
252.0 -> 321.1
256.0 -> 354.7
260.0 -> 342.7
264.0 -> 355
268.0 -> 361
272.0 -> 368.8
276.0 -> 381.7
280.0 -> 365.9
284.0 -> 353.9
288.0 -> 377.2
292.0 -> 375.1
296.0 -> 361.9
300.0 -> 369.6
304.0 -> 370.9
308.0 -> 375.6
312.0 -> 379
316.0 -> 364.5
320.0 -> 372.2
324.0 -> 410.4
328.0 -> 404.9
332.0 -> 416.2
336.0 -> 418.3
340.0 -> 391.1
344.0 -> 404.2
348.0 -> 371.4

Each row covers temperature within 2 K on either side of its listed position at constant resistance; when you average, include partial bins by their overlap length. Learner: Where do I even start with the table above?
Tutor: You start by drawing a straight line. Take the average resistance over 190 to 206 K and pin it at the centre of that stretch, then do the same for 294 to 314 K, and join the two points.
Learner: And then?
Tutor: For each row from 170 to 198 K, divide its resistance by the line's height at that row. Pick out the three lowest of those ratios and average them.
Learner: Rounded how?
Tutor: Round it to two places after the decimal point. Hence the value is 1.19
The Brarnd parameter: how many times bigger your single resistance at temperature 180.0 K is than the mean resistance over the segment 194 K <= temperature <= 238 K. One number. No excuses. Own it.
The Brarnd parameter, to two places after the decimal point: 1.68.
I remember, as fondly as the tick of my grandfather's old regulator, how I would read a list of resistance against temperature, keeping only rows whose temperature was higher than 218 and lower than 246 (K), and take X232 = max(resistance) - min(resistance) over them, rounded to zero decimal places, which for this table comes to 120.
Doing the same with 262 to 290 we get 28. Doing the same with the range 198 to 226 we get 99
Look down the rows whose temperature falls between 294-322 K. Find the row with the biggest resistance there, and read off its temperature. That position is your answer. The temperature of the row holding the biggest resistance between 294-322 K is 312.0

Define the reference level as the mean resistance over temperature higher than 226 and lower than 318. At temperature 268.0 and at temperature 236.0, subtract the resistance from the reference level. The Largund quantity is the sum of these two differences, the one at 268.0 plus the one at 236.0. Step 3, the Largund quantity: 104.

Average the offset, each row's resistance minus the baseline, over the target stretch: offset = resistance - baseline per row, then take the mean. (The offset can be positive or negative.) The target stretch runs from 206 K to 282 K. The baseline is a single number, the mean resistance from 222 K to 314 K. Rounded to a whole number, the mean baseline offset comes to -45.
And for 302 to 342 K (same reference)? 69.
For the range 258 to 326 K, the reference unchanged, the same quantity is 48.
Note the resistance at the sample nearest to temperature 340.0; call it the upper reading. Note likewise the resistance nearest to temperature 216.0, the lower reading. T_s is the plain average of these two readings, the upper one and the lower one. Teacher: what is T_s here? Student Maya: 294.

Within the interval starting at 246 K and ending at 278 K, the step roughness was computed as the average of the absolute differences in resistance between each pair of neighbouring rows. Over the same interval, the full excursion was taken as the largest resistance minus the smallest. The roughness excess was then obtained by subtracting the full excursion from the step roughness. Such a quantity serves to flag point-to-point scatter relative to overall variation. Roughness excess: -67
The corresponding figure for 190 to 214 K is -109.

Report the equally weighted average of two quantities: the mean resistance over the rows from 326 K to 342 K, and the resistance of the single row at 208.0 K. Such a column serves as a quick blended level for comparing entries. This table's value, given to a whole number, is 312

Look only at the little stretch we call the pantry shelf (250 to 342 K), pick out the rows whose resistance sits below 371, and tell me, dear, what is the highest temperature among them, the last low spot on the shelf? 316.0 K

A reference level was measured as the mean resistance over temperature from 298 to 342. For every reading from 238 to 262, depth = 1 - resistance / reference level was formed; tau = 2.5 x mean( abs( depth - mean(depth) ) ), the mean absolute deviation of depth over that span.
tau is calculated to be 0.20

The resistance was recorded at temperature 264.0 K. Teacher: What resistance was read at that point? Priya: 355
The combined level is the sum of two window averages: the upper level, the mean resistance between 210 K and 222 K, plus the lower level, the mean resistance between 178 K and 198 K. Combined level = 560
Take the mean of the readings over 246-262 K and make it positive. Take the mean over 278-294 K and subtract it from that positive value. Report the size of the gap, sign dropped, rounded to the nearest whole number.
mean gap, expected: 38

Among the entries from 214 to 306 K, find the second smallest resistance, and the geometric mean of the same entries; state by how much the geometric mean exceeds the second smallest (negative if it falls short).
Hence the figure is 111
